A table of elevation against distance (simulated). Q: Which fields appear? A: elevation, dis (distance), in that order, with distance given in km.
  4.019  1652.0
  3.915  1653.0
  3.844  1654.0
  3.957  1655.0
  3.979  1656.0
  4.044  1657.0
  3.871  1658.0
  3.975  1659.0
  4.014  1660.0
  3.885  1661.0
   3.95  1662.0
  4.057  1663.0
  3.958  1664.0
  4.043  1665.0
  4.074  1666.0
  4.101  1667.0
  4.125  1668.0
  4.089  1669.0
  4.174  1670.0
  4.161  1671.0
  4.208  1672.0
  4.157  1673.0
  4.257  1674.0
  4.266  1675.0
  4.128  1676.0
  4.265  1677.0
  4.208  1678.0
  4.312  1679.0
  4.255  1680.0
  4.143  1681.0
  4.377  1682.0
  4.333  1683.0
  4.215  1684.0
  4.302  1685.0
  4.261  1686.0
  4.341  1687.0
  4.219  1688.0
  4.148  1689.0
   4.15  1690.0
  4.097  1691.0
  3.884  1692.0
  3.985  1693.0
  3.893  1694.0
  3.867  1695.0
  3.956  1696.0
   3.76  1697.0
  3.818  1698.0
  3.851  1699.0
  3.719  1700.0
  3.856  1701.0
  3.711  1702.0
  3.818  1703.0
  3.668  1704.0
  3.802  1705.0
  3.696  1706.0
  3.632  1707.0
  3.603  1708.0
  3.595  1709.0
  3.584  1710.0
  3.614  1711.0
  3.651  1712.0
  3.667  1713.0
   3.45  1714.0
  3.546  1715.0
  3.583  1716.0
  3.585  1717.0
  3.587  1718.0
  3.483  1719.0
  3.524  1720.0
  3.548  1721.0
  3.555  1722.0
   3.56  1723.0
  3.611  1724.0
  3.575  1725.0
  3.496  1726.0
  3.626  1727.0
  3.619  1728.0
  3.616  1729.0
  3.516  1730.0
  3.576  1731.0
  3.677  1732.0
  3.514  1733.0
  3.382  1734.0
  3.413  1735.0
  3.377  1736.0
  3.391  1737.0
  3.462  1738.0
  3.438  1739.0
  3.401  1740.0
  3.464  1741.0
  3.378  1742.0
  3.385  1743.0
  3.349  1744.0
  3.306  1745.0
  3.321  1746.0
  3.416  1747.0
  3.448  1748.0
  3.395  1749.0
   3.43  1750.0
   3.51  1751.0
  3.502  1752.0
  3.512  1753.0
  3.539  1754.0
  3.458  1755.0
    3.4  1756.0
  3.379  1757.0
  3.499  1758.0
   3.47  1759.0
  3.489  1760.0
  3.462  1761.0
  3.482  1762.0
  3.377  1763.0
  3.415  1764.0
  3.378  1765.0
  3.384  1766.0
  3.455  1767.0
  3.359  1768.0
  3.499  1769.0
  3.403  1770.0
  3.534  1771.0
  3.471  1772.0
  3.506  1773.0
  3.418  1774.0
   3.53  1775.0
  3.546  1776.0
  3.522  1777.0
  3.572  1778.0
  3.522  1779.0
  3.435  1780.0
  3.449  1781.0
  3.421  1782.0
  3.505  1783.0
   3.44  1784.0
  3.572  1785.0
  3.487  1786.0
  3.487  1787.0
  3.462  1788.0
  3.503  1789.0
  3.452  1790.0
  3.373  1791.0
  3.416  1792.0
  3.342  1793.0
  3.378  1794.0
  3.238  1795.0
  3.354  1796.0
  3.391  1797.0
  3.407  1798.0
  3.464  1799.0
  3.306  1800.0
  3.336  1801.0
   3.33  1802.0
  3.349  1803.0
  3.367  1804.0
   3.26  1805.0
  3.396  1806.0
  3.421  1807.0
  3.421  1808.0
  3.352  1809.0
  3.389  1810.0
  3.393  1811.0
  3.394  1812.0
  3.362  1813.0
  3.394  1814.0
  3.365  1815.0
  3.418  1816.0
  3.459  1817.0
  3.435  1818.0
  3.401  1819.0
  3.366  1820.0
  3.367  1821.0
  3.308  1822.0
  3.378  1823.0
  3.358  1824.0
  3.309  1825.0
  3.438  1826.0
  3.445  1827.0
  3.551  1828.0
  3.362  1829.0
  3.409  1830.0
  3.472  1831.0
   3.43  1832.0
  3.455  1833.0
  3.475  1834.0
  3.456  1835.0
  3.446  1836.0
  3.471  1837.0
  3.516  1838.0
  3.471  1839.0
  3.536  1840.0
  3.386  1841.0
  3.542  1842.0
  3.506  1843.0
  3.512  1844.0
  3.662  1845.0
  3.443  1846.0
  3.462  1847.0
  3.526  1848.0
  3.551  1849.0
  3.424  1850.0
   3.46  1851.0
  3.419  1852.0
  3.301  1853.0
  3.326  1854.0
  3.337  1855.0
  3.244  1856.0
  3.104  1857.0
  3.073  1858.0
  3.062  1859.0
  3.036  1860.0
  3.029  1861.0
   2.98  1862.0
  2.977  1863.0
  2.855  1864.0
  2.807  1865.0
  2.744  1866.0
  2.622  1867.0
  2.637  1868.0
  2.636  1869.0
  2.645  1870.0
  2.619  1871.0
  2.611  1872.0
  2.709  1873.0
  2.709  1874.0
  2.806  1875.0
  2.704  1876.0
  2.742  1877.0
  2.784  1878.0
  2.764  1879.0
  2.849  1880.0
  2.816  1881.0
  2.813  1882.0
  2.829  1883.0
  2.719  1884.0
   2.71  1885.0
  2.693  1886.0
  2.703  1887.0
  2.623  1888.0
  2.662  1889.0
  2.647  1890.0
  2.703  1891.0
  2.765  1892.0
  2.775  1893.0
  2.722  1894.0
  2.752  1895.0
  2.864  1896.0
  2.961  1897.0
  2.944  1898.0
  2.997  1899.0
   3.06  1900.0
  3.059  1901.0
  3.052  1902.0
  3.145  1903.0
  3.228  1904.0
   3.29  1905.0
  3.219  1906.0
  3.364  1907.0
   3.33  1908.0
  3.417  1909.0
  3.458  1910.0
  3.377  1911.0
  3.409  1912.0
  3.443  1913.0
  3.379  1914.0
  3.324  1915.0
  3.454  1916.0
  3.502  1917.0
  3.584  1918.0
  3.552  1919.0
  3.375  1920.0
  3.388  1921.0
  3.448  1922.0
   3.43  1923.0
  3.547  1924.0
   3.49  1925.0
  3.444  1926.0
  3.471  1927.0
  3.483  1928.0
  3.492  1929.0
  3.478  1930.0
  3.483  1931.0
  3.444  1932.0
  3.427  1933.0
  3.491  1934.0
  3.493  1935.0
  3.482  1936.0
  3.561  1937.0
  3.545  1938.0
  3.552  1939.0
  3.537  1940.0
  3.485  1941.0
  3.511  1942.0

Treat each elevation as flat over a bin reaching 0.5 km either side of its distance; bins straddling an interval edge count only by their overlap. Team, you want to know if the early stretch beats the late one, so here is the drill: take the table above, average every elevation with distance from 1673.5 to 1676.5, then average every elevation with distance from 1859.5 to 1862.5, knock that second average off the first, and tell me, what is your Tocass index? 1.2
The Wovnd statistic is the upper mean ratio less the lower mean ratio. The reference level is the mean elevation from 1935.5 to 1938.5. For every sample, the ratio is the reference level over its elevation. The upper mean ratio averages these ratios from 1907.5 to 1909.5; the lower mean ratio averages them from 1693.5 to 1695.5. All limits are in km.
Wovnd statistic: 0.14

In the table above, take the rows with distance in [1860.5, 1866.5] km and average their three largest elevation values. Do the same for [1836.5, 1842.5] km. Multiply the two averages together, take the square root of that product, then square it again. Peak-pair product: 10.6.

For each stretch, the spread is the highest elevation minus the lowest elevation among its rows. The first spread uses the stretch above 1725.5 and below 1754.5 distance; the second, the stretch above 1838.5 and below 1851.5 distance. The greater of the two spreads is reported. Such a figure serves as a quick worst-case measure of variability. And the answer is 0.37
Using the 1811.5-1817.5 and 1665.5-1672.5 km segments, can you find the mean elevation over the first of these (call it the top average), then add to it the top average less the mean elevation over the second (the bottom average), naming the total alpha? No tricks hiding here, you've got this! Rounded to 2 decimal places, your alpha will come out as 2.66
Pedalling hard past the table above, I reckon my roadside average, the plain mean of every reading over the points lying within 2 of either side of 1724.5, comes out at 3.56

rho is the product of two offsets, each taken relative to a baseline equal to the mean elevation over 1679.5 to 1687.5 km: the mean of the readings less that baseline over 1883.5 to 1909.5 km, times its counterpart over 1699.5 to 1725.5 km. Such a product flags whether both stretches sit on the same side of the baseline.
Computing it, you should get 0.88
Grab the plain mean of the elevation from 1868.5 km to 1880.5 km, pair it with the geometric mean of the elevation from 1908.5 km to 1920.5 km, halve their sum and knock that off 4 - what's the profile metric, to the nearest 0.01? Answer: 0.92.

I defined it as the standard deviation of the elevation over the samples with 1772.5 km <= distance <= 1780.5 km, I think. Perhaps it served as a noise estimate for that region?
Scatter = 0.05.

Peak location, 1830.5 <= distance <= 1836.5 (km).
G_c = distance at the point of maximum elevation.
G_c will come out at 1834.0 km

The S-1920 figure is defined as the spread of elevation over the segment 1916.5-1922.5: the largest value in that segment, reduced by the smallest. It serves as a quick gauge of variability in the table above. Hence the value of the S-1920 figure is 0.209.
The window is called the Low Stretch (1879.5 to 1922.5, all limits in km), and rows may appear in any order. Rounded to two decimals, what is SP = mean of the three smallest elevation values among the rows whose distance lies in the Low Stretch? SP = 2.64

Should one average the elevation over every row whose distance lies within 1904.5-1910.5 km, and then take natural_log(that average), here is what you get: 1.21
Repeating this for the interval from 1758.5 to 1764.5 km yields 1.24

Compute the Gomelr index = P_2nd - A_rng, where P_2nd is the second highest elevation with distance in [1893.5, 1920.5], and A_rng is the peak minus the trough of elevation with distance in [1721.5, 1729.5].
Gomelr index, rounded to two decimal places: 3.42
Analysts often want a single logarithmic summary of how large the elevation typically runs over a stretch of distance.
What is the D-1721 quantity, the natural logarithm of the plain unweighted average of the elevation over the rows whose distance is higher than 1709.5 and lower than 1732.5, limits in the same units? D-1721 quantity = 1.27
